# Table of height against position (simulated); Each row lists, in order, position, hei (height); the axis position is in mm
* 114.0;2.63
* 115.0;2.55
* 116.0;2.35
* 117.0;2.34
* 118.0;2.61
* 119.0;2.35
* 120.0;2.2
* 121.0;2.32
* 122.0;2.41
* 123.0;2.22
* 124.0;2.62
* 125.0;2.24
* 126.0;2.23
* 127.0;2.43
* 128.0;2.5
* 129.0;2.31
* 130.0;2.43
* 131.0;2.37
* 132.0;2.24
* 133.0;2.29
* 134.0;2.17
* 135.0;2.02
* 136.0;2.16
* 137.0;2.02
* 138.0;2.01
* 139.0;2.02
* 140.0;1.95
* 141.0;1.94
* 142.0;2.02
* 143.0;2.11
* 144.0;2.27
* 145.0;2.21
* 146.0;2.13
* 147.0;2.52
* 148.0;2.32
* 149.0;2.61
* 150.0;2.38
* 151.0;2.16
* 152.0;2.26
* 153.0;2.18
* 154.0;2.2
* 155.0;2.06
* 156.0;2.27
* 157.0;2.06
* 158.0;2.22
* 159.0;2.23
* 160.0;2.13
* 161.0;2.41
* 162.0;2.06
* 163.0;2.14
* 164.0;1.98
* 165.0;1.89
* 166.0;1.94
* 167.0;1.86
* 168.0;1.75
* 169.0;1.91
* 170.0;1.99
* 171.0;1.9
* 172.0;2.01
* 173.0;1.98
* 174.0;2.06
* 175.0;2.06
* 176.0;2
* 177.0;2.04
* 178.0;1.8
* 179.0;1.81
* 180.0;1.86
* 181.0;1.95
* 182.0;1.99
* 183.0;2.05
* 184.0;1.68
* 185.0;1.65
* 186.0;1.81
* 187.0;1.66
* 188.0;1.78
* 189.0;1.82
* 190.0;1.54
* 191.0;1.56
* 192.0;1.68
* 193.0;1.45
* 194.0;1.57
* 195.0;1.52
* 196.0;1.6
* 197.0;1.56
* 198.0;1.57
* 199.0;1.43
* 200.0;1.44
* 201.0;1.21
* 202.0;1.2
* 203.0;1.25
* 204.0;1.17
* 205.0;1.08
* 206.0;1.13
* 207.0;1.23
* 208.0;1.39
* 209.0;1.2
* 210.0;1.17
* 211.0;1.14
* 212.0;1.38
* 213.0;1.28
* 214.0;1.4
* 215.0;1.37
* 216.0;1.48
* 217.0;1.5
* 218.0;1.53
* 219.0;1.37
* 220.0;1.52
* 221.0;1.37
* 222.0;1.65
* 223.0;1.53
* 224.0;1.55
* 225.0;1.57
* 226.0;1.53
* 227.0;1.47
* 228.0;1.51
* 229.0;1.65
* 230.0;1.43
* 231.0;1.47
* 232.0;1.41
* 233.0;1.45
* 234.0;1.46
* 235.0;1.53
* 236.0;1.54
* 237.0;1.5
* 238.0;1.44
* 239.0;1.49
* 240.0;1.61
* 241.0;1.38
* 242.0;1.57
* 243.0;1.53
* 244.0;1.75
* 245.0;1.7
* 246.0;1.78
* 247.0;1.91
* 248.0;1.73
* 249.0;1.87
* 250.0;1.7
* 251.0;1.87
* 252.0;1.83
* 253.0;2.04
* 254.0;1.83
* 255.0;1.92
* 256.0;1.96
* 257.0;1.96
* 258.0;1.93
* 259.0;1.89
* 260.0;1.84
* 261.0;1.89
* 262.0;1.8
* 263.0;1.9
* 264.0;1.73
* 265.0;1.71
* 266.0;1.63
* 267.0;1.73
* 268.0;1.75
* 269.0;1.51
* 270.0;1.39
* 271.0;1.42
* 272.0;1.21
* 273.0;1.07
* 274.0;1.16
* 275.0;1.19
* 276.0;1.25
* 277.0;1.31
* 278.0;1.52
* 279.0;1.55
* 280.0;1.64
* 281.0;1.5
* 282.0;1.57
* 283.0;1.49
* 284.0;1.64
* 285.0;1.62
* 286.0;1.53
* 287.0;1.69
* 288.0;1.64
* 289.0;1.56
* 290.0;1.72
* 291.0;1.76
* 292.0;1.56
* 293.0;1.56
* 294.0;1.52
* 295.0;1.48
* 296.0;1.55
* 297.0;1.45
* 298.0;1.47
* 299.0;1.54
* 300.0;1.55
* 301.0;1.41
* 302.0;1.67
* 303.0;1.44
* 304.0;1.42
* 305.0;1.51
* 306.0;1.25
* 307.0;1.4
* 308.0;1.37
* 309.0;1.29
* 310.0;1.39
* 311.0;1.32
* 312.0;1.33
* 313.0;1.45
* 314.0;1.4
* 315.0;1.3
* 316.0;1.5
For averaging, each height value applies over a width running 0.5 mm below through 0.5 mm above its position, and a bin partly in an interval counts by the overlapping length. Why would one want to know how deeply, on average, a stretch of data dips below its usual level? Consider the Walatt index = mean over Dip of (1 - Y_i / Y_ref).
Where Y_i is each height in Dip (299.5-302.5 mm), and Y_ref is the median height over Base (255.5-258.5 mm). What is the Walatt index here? 0.21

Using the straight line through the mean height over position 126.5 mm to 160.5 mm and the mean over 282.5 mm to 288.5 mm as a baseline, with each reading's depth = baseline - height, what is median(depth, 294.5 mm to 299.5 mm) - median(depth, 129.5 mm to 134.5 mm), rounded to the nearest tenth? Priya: 0.1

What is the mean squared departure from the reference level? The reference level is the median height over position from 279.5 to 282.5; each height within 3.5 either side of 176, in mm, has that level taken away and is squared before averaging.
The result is 0.17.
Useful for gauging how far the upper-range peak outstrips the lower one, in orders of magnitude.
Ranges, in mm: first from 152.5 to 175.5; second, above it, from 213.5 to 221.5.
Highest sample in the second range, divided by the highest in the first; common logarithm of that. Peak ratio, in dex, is -0.20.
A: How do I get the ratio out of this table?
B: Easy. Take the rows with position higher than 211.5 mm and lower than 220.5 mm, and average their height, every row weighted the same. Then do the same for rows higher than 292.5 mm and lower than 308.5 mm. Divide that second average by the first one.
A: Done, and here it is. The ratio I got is 1.03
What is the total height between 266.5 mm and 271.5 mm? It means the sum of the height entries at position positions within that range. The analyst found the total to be 7.8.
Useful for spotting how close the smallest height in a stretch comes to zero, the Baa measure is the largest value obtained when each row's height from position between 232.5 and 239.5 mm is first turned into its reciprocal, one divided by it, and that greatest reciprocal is 0.69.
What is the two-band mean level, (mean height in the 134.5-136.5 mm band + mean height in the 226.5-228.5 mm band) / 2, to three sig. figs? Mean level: 1.79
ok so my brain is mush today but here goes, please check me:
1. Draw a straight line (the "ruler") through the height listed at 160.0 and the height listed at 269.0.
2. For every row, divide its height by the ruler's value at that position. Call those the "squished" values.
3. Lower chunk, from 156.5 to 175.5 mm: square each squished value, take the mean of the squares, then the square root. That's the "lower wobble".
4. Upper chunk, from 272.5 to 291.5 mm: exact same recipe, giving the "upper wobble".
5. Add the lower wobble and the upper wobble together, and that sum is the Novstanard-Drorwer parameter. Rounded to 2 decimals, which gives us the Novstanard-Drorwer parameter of 2.03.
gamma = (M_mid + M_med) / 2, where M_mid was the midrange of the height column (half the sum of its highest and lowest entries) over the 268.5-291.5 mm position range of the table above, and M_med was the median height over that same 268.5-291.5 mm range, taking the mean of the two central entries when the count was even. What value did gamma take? 1.47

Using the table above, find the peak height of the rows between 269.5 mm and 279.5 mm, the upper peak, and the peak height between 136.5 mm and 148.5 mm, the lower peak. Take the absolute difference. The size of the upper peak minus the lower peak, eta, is 1.0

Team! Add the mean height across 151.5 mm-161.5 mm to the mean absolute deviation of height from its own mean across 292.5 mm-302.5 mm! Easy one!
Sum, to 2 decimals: 2.26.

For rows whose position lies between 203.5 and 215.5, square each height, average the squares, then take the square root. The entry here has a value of 1.25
